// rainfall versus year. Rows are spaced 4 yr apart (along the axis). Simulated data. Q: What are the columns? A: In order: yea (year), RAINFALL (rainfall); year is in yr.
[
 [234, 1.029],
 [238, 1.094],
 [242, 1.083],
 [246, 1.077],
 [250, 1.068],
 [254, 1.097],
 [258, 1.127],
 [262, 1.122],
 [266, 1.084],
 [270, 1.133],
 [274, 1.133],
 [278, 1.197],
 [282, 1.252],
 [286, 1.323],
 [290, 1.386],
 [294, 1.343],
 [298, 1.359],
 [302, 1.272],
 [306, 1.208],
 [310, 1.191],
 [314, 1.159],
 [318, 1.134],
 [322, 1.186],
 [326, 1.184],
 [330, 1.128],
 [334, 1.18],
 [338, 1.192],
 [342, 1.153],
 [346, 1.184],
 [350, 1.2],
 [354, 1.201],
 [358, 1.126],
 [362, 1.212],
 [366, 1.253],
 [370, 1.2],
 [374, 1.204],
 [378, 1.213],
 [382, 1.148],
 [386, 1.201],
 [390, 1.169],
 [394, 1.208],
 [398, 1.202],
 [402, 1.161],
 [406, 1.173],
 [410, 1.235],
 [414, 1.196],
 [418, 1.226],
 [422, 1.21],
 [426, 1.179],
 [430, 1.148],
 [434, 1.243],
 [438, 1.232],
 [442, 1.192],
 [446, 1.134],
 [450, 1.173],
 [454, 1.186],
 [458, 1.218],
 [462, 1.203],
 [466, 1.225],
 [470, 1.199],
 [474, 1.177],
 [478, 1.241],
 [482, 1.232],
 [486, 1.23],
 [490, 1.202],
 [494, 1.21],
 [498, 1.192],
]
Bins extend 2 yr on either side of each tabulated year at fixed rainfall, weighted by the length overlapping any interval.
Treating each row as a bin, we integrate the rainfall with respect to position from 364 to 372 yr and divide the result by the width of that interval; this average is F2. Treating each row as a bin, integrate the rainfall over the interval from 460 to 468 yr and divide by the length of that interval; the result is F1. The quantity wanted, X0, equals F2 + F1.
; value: 2.44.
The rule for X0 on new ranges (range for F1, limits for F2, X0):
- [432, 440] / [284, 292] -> 2.59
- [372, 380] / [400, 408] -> 2.38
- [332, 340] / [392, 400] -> 2.39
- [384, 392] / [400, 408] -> 2.35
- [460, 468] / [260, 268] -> 2.32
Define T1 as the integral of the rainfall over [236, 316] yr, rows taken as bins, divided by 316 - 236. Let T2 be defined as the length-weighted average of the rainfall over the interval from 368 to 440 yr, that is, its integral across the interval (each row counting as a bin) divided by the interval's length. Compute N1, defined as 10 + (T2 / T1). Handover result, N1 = 11.0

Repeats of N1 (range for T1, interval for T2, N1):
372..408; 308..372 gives 11.0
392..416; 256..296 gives 11.0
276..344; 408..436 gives 11.0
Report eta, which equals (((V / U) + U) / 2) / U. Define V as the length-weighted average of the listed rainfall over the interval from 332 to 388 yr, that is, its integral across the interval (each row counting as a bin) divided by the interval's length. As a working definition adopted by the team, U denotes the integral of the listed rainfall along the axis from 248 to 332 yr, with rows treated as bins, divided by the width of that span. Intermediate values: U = 1.19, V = 1.19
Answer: 0.917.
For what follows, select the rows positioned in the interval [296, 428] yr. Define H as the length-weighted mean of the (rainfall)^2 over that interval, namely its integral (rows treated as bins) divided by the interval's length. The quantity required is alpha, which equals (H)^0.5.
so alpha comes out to 1.20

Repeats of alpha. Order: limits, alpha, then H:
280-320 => 1.27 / 1.60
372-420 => 1.19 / 1.43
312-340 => 1.17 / 1.36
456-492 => 1.21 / 1.47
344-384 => 1.19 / 1.43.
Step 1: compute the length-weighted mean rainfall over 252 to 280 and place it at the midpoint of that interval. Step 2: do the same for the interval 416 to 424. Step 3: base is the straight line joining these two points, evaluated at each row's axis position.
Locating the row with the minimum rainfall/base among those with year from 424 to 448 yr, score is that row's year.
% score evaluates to 446 yr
